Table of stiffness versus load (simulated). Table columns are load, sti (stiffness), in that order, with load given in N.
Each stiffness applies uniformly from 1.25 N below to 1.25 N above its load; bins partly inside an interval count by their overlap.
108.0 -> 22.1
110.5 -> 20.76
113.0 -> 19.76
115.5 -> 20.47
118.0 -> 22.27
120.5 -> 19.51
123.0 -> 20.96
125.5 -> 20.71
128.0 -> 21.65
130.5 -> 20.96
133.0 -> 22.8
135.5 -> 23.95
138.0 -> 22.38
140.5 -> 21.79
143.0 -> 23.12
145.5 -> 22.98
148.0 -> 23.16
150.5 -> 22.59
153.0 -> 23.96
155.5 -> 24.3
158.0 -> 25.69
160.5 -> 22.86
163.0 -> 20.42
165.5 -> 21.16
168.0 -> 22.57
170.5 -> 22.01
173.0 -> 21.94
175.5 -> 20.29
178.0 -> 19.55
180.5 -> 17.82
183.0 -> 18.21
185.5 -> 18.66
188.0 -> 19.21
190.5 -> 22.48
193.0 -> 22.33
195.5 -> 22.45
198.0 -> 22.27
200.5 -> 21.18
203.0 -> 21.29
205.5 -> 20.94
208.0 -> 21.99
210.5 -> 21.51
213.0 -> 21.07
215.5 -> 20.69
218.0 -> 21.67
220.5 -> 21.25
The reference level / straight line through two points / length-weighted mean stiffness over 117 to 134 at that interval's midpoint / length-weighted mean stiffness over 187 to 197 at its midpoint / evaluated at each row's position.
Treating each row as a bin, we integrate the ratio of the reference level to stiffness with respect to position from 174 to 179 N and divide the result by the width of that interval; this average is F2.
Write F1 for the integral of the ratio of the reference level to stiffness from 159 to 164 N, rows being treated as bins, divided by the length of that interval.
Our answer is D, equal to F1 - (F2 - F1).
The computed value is 0.89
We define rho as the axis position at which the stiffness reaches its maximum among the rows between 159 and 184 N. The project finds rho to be 160.5 N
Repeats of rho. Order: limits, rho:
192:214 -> 195.5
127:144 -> 135.5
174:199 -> 190.5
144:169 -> 158.0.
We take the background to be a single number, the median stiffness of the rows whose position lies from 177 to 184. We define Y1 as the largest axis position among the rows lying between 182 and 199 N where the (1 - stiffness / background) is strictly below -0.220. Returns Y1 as 198.0 N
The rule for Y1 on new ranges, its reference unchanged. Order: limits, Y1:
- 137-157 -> 155.5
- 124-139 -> 138.0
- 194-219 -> 198.0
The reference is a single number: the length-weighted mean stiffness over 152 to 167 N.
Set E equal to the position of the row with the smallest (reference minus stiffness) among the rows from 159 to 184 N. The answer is 160.5 N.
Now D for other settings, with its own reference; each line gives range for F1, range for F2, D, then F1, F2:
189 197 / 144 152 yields 1.01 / 0.97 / 0.93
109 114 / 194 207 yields 1.07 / 1.04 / 1.01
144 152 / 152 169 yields 0.92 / 0.93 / 0.94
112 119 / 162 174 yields 1.04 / 1.02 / 1.00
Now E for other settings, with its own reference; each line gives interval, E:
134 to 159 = 158.0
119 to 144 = 135.5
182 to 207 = 190.5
